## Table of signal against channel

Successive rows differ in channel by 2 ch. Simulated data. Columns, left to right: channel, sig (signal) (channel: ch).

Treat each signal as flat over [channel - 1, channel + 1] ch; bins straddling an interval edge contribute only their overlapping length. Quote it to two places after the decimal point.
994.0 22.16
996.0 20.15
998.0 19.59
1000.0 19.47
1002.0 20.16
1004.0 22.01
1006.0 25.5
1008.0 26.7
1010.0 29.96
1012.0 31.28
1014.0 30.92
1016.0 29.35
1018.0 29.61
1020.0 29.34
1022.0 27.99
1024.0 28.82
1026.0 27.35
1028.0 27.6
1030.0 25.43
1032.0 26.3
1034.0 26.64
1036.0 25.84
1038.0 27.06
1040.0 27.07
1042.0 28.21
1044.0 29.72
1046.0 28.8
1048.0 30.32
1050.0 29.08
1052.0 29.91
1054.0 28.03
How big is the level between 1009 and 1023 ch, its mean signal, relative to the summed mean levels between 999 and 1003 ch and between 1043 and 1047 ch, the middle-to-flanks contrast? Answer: 0.61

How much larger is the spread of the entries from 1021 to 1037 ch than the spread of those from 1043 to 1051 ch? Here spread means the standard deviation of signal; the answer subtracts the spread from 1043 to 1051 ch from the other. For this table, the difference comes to 0.5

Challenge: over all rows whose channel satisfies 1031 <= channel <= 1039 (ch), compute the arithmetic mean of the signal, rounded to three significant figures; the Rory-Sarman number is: 26.5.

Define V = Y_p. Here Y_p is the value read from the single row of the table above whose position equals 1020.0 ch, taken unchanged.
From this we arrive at 29.34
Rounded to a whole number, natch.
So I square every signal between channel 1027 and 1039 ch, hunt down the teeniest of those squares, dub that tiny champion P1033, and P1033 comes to 647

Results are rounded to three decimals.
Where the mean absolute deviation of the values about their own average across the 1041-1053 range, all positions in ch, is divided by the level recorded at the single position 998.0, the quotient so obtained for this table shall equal 0.033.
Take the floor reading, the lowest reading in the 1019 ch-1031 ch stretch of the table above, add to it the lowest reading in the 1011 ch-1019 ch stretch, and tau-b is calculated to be 54.8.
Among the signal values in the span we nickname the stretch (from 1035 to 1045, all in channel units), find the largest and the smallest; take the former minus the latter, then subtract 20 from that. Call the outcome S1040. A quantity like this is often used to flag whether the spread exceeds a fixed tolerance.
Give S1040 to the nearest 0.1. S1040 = -16.1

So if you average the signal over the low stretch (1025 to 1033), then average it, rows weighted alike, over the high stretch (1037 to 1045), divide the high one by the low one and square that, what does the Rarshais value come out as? 1.10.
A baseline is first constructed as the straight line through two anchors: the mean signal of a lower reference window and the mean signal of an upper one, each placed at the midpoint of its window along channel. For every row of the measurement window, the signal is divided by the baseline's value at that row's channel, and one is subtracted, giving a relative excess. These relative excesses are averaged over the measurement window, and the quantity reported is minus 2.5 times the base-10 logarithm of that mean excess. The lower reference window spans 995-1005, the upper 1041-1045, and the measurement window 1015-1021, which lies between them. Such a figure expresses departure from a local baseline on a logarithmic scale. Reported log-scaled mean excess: 1.59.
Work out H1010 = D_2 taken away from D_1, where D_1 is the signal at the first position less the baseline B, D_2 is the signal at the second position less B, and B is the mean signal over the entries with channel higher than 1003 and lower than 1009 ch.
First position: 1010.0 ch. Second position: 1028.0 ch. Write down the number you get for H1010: 2.4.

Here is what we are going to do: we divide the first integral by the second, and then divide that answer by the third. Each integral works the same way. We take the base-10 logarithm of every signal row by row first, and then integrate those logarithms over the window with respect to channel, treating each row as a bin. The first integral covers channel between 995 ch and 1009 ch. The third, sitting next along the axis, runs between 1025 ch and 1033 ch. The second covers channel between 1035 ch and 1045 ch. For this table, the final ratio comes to 0.11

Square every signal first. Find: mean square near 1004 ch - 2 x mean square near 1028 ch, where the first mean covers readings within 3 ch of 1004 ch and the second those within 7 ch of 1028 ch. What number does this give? -964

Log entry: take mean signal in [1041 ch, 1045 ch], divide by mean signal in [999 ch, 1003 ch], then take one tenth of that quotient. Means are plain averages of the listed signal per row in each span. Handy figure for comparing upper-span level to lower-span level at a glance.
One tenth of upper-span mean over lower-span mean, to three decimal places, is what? 0.146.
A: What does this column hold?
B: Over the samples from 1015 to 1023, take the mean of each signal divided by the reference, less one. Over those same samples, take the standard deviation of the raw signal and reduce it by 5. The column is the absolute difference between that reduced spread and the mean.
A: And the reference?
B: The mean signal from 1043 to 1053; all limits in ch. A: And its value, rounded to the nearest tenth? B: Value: 4.3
